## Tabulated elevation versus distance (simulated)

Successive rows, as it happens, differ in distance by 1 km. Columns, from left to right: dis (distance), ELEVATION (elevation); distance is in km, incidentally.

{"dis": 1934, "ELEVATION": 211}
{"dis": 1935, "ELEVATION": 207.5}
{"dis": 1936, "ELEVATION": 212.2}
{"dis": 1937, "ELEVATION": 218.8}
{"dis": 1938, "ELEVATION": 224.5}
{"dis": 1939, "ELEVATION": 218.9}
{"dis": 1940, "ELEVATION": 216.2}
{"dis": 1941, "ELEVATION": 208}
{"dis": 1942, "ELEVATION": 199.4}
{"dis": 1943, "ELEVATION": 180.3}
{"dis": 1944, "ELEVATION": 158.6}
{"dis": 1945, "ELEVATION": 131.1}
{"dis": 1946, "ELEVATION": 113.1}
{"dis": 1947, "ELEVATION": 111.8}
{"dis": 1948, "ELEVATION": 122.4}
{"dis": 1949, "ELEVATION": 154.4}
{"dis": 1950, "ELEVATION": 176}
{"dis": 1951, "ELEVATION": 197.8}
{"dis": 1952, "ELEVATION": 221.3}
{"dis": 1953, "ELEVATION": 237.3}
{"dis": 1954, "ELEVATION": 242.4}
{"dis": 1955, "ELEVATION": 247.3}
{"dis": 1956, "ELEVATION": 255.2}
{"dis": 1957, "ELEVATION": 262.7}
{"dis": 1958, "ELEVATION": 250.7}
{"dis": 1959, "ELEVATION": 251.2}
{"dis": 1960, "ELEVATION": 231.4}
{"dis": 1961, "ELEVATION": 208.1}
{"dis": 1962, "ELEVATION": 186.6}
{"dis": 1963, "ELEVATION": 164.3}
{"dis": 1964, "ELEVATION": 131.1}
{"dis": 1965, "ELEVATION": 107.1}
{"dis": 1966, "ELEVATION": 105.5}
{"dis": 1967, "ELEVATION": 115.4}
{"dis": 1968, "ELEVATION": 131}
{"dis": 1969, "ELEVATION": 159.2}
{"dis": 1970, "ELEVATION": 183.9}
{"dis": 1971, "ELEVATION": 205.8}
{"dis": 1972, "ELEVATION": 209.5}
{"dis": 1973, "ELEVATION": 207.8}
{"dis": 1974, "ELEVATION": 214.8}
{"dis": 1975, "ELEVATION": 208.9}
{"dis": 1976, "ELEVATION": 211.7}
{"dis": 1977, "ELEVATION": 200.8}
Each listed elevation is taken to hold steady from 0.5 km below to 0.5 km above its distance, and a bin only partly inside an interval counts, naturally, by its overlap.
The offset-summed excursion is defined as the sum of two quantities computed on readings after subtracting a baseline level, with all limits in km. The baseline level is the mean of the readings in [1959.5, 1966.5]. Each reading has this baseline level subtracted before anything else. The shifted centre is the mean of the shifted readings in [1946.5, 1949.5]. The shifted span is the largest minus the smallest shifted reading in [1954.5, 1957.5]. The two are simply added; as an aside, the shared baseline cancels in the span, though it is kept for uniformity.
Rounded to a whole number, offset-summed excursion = -17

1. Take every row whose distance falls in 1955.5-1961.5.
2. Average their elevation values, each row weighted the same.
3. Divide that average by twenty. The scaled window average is 12.2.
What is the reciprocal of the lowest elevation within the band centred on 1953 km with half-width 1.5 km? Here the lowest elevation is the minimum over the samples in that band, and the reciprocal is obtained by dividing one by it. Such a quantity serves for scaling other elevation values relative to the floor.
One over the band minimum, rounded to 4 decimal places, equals 0.0045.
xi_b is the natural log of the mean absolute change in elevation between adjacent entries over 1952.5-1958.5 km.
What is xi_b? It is 2.0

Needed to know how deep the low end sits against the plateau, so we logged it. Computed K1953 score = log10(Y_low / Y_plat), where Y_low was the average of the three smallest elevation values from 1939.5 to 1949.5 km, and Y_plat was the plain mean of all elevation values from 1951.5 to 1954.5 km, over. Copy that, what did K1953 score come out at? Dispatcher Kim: -0.31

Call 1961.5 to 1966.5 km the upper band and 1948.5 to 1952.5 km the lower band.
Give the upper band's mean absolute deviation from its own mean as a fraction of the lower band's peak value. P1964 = 0.13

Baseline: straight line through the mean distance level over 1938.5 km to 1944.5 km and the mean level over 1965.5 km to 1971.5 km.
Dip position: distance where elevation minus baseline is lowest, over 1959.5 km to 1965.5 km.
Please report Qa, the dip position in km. 1965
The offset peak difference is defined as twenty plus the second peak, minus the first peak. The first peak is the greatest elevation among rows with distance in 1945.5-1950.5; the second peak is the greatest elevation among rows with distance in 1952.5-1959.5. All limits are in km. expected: 107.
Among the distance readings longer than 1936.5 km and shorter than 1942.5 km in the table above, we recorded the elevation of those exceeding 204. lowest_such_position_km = 1937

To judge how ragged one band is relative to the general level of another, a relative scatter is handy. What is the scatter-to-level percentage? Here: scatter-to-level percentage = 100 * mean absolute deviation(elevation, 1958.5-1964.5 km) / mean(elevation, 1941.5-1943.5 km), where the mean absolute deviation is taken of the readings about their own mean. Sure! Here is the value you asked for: 18.3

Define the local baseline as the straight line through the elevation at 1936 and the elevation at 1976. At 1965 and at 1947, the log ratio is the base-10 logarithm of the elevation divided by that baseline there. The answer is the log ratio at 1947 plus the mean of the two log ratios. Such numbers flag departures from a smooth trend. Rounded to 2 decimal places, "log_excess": -0.57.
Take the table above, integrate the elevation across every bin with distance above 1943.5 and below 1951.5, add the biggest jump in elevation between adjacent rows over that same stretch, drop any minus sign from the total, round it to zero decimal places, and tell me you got 1197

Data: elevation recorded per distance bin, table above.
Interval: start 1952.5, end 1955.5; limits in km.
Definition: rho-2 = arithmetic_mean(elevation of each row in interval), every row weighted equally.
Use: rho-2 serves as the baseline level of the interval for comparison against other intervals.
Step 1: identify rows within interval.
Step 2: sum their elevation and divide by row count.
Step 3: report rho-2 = 242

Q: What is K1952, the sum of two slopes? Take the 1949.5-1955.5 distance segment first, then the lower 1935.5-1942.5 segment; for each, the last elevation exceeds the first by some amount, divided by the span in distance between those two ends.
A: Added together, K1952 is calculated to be 12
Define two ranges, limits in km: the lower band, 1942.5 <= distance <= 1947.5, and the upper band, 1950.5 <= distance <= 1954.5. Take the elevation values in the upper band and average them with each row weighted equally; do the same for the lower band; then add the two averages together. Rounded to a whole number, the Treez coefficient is 364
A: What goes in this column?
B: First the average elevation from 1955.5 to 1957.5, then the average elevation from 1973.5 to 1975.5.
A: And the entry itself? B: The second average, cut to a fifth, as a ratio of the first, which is 0.164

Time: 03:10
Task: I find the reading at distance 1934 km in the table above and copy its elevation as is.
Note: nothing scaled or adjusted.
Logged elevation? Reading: 211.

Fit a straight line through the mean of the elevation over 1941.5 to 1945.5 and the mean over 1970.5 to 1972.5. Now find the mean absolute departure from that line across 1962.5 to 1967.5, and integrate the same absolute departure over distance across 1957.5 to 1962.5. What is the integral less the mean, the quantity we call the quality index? 114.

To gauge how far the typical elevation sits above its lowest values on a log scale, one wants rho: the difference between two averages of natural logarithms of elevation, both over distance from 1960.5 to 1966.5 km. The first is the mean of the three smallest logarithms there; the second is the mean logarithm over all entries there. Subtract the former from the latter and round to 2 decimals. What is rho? 0.24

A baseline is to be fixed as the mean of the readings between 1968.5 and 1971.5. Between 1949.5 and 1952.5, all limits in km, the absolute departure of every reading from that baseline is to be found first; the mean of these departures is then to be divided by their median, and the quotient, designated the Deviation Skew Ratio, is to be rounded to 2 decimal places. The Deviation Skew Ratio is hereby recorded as 1.35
